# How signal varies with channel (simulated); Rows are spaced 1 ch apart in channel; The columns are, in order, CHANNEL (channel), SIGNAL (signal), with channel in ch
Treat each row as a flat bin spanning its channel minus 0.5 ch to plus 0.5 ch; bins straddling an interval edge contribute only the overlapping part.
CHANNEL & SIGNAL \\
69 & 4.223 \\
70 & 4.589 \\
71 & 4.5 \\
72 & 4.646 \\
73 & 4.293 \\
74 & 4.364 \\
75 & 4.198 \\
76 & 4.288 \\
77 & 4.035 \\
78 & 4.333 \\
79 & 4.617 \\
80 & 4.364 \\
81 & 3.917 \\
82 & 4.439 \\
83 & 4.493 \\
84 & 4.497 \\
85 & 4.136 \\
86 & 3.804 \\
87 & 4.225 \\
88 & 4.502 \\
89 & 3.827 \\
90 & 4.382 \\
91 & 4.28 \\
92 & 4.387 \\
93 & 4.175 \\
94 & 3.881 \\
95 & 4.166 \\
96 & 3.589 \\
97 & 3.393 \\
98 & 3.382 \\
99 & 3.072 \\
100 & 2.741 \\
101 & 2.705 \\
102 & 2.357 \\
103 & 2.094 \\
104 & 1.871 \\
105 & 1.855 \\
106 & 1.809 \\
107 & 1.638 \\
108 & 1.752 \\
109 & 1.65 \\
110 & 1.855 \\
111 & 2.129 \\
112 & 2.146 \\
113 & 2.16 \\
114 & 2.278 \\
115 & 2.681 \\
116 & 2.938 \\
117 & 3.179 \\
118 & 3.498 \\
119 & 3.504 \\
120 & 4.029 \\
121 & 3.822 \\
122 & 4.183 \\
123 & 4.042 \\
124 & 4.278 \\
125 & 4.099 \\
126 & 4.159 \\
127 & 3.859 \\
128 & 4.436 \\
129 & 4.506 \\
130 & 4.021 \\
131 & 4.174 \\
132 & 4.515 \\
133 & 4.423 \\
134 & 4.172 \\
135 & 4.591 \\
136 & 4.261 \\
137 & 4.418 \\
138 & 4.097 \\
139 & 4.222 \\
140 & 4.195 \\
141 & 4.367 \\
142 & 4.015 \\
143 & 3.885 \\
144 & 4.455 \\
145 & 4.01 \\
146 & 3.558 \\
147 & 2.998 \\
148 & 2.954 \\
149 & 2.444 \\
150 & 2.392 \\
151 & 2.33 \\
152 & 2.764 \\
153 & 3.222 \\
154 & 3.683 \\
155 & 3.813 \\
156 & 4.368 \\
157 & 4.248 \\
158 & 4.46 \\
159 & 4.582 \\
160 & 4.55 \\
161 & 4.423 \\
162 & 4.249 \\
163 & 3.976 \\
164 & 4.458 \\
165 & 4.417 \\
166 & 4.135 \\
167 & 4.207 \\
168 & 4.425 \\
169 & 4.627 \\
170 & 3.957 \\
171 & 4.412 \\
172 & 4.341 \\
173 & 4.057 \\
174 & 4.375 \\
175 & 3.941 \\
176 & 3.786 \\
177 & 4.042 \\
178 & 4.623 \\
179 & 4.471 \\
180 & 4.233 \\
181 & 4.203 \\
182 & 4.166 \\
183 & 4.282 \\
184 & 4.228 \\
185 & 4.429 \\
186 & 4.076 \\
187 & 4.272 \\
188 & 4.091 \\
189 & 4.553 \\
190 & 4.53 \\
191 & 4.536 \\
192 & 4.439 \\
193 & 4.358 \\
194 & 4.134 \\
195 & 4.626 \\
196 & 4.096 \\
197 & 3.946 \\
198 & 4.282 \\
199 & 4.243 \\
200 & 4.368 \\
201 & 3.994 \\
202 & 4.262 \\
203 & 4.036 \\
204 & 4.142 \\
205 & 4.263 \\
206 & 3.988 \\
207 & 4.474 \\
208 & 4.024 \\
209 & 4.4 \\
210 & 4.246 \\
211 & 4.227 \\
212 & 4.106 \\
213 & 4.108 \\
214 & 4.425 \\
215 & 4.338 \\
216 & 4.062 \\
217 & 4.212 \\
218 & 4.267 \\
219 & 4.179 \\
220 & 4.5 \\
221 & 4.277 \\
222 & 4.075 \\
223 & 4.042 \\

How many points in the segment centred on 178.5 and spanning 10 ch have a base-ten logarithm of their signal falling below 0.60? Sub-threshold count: 2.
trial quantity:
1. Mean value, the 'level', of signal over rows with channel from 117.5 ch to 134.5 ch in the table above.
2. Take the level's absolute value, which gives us 4.10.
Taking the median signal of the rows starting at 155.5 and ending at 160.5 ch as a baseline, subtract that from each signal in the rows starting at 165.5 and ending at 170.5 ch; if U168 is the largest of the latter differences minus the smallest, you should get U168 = 0.67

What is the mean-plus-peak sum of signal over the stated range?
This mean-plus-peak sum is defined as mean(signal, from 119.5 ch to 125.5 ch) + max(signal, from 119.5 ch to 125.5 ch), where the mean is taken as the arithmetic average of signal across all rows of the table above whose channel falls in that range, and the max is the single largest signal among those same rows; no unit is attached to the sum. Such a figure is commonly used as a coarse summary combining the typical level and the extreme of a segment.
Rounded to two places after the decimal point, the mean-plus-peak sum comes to 8.35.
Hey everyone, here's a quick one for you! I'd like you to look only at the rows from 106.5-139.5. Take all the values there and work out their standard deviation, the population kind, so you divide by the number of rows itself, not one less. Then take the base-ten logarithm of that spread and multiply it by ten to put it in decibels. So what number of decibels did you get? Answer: -0.1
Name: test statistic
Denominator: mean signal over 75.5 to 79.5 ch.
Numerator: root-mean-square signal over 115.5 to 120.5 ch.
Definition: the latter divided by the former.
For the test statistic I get 0.80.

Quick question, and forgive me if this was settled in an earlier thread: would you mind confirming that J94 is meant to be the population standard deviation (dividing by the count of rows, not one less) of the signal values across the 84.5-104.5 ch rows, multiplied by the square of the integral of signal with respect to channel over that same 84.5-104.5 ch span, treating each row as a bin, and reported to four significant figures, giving 4008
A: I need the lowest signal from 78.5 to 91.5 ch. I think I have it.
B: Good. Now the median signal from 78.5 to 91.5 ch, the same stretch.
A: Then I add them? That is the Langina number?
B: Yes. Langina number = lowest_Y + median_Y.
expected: 8.2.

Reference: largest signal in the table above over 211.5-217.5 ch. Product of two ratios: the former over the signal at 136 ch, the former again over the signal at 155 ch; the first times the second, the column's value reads 1.2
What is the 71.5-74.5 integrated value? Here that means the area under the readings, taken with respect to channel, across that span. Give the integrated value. 13.3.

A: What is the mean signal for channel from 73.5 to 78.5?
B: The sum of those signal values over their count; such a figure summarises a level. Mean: 4.24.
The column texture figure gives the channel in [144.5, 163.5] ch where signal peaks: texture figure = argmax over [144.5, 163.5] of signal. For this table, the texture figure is 159 ch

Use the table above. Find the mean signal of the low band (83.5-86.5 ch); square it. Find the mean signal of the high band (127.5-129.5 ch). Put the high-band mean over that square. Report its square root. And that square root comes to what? 0.51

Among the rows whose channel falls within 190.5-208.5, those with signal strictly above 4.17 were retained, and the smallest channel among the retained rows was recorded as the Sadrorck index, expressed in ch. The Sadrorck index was 191 ch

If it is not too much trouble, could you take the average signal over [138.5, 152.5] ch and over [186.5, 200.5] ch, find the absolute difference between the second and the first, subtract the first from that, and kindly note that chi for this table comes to -2.6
